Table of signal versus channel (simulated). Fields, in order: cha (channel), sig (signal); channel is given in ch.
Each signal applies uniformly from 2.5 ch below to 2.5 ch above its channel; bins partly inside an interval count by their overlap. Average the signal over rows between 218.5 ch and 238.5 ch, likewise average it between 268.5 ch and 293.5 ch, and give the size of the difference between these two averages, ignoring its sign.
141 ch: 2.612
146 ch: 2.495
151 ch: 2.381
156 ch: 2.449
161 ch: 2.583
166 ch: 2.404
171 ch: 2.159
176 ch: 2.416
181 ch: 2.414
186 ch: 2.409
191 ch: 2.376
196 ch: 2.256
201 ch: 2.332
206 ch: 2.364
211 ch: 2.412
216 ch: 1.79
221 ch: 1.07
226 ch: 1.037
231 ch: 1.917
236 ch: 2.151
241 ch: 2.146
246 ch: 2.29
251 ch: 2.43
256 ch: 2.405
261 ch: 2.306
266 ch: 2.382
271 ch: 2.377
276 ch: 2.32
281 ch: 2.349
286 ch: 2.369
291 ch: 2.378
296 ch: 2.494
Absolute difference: 0.81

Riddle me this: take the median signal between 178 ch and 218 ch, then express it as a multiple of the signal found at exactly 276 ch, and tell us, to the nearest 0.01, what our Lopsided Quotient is 1.02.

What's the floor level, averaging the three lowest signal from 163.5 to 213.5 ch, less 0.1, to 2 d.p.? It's 2.15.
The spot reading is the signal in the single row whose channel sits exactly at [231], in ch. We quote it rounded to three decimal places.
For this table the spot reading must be 1.917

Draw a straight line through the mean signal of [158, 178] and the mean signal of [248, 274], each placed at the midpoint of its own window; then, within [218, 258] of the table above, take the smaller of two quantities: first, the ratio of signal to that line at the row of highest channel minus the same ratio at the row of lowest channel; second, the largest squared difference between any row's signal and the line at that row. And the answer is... 0.56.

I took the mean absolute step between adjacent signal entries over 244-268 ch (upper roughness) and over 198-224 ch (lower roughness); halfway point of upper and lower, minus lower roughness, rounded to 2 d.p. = -0.14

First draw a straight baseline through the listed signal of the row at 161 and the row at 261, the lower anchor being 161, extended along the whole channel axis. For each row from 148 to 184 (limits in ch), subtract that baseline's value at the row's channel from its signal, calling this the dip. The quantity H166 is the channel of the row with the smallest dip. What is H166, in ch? 171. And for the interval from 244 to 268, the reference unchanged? 246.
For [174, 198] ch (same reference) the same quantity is 196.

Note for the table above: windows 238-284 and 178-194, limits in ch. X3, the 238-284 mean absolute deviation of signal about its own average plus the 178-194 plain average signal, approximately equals 2.46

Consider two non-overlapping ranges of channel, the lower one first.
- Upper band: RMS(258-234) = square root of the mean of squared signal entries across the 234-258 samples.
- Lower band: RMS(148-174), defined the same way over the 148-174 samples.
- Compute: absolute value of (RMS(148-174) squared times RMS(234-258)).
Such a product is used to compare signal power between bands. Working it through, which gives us 13.2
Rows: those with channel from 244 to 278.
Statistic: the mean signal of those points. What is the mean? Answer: 2.36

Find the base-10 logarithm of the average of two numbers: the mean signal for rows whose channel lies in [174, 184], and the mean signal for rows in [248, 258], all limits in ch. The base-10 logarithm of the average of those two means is 0.383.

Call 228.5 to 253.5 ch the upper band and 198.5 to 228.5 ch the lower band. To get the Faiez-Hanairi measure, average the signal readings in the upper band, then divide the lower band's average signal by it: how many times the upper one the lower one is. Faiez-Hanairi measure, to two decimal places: 0.84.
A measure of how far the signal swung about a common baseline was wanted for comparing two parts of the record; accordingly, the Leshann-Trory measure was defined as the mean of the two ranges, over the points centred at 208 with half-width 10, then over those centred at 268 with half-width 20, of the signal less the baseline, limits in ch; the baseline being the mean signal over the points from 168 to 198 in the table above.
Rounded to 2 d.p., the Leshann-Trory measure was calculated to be 0.37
